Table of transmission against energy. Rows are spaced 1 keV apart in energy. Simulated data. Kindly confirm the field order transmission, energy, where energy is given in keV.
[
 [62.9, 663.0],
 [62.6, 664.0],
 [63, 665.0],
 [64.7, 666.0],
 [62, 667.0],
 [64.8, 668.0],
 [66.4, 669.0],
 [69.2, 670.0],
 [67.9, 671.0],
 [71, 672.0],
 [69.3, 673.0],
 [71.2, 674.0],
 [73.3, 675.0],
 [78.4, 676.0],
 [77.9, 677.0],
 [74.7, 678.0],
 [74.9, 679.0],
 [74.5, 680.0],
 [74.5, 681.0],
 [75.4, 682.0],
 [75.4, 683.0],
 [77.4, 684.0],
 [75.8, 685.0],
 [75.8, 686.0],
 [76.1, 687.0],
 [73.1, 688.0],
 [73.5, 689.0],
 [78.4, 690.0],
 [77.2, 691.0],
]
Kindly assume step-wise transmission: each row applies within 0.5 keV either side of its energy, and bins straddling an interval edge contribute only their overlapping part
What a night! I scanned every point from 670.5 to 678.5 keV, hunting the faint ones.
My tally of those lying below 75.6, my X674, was 6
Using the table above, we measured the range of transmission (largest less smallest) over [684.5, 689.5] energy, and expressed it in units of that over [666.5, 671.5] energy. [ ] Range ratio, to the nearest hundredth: 0.42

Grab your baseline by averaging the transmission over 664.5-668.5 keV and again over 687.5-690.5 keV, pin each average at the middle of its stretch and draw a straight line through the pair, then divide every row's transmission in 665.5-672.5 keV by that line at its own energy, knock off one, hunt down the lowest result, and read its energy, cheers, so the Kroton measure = 667.0 keV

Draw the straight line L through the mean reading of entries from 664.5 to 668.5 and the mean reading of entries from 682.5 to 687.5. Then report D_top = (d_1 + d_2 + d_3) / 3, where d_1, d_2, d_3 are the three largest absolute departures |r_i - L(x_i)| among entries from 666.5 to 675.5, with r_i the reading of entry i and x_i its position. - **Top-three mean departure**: 3.61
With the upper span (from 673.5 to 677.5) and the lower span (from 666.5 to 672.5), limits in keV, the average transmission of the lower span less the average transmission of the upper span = -8.3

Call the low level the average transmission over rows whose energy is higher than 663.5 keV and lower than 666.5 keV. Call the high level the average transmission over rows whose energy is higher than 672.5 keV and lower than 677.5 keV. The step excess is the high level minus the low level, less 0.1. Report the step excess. 10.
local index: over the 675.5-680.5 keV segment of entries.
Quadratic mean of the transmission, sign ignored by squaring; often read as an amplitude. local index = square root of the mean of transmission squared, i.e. 76.1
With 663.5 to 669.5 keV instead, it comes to 63.9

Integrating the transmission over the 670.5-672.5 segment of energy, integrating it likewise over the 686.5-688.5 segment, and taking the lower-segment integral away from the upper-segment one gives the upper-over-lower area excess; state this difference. 10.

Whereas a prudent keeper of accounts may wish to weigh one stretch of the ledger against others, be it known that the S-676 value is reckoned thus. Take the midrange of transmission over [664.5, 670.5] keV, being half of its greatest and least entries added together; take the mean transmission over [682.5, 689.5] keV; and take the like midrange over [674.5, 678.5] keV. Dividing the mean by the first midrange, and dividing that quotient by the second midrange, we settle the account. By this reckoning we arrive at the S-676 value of 0.0151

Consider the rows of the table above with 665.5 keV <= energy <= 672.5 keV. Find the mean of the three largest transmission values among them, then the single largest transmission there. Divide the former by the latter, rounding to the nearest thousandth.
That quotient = 0.977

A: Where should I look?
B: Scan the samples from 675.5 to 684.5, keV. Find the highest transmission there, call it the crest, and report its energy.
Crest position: 676.0 keV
